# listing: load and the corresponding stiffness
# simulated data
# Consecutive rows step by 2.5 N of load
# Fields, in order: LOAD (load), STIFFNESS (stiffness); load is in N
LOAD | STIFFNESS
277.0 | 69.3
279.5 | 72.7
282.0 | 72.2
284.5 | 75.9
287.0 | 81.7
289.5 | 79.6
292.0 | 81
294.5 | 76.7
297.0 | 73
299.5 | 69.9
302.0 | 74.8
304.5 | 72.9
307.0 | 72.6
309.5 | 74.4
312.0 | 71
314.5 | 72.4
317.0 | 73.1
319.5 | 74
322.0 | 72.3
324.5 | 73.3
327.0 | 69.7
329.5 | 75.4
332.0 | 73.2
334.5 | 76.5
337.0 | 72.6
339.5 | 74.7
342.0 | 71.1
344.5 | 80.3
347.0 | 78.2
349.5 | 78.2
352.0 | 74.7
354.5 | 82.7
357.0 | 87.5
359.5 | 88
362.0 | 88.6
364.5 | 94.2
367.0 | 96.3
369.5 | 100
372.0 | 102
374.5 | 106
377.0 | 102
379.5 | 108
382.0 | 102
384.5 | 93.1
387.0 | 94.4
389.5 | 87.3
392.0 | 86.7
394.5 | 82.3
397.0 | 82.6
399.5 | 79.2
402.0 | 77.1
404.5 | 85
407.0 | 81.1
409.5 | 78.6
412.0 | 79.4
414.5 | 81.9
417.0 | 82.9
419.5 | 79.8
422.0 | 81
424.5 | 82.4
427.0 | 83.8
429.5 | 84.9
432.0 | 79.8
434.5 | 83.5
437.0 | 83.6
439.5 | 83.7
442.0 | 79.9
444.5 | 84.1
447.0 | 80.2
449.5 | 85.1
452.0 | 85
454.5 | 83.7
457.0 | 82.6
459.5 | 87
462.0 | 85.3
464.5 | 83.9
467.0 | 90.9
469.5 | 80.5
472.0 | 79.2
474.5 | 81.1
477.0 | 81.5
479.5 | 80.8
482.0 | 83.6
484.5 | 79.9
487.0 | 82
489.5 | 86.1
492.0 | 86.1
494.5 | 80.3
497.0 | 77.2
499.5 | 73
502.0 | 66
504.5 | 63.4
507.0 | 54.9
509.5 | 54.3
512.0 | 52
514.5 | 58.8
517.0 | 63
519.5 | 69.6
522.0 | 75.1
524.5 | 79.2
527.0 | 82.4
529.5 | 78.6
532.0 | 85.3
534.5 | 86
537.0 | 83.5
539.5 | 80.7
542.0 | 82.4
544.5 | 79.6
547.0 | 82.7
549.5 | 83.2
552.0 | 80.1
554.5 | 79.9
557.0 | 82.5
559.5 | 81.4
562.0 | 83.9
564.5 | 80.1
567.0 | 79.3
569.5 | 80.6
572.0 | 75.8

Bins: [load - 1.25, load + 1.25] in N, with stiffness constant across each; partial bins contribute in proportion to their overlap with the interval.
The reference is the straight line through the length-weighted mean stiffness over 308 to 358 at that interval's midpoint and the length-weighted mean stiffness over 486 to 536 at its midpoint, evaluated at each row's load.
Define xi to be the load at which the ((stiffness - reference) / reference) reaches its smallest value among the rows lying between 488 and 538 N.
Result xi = 512.0 N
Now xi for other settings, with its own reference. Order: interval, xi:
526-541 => 529.5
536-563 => 544.5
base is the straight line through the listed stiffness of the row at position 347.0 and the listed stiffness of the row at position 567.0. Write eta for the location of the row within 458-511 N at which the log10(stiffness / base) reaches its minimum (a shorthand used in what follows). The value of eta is 509.5 N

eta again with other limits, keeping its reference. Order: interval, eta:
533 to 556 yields 544.5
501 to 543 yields 512.0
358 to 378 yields 359.5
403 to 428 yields 409.5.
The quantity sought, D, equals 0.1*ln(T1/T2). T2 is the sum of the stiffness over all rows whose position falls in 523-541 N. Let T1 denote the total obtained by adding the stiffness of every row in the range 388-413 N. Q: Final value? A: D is 0.04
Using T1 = 819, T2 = 576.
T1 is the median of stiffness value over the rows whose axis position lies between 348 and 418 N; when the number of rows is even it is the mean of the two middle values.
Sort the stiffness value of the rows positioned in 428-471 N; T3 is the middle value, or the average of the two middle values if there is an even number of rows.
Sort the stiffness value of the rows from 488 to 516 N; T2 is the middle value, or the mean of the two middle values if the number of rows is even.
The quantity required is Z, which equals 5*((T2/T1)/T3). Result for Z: 0.045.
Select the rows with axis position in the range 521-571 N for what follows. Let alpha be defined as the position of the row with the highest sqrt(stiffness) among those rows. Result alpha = 534.5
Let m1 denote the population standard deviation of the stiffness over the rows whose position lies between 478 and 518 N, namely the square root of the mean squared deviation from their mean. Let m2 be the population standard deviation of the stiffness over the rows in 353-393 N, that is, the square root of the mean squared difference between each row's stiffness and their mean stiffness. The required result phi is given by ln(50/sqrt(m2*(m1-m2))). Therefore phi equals 2.2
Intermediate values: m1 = 11.8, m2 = 7.5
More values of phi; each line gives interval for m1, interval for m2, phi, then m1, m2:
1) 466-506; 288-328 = 2.7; 6.8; 3.0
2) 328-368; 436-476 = 2.6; 7.6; 2.9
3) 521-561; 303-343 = 3.7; 2.6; 1.7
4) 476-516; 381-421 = 2.1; 11.8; 6.5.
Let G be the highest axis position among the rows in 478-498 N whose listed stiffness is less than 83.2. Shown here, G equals 497.0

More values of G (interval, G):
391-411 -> 409.5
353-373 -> 354.5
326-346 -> 344.5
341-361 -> 354.5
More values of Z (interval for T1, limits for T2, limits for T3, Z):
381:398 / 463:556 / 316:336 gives 0.063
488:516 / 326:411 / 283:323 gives 0.085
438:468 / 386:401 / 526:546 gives 0.061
